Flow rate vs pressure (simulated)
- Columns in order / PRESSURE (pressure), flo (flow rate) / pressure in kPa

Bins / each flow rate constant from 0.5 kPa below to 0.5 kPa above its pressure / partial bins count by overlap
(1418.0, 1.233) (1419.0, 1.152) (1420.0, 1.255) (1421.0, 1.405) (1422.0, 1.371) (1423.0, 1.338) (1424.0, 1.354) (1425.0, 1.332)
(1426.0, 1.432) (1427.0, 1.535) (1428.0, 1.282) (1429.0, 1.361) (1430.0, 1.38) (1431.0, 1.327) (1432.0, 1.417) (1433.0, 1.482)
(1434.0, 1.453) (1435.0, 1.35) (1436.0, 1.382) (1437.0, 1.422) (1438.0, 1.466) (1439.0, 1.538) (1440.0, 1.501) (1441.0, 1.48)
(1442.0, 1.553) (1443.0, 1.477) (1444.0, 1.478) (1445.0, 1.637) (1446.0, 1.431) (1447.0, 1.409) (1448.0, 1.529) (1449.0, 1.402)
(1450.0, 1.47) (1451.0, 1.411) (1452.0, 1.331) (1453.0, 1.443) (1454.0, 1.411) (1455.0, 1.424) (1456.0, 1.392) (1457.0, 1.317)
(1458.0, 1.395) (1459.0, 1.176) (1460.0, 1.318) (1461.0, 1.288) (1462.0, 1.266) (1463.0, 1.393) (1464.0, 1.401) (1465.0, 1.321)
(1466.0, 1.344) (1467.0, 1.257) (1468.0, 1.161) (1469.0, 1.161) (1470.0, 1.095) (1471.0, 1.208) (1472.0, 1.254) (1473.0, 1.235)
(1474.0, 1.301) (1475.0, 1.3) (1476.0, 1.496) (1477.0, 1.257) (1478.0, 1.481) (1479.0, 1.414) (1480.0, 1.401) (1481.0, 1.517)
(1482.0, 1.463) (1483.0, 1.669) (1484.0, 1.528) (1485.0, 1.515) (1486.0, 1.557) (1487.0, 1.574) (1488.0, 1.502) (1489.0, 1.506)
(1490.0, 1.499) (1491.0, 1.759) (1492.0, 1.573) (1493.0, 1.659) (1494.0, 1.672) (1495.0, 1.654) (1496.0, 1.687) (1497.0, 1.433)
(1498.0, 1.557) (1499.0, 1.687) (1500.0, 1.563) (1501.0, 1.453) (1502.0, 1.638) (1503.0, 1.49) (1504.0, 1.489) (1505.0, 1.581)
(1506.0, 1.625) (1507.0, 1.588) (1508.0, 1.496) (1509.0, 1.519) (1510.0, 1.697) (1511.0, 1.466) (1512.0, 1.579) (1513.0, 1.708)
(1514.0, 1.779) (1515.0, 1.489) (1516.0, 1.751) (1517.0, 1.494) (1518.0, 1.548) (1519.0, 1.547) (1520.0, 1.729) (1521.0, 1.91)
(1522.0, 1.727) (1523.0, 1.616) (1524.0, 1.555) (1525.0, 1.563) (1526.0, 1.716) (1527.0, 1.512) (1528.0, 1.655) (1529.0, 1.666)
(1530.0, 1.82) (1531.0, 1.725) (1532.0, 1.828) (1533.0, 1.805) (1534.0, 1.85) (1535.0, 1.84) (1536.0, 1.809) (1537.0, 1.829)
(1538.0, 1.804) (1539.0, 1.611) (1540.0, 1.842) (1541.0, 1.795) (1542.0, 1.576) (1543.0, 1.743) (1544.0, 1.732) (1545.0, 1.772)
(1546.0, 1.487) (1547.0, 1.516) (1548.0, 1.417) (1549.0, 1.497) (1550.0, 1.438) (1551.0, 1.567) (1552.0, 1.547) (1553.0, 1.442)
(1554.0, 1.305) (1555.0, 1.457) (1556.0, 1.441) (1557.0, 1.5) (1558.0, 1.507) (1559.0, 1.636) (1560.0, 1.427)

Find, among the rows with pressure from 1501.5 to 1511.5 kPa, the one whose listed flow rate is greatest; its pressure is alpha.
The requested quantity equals 1510.0 kPa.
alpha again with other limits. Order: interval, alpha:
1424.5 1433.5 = 1427.0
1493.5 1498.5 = 1496.0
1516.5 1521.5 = 1521.0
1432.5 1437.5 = 1433.0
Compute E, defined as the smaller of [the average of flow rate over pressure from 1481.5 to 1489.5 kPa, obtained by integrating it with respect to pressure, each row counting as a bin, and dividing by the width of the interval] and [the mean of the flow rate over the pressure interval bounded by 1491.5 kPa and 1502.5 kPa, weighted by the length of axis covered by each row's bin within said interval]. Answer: 1.54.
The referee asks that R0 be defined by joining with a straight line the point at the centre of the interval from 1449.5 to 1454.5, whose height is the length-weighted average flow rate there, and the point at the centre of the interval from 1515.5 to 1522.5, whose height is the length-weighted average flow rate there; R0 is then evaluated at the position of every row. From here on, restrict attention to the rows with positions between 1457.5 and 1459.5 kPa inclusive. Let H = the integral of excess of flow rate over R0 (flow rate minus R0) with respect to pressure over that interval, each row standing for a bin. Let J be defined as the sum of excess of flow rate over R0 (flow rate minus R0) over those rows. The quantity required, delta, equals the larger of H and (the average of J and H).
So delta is -0.3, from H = -0.3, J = -0.31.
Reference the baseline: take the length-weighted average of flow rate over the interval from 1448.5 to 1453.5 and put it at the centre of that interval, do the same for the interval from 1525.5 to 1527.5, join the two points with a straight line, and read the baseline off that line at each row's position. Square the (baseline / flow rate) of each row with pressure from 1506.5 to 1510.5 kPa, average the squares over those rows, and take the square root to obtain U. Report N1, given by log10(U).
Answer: -0.001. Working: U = 1.00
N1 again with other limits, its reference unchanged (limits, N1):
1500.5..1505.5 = 0.007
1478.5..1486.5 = -0.002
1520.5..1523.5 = -0.036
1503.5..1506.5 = -0.002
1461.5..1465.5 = 0.032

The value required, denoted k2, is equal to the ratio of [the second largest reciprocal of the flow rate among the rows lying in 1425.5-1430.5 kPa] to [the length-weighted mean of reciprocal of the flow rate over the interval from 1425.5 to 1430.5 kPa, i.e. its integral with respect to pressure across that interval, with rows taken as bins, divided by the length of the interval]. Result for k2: 1.02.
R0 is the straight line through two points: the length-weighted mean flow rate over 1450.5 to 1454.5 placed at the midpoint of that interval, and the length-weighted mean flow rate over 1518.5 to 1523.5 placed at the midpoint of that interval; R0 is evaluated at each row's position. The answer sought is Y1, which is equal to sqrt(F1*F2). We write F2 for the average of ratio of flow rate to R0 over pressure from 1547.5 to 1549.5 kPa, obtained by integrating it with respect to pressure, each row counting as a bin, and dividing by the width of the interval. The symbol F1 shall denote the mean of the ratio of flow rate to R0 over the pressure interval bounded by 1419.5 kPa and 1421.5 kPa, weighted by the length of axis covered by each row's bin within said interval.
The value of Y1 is 0.92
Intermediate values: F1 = 1.06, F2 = 0.80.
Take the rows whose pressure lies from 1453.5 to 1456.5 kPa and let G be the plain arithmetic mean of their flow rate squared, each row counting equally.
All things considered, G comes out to 2.0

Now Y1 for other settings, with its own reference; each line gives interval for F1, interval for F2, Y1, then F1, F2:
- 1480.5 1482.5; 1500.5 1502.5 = 0.96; 0.97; 0.95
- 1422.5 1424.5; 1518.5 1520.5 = 1.01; 1.06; 0.96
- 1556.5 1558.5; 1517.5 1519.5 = 0.86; 0.80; 0.91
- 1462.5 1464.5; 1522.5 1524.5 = 0.94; 0.96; 0.92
